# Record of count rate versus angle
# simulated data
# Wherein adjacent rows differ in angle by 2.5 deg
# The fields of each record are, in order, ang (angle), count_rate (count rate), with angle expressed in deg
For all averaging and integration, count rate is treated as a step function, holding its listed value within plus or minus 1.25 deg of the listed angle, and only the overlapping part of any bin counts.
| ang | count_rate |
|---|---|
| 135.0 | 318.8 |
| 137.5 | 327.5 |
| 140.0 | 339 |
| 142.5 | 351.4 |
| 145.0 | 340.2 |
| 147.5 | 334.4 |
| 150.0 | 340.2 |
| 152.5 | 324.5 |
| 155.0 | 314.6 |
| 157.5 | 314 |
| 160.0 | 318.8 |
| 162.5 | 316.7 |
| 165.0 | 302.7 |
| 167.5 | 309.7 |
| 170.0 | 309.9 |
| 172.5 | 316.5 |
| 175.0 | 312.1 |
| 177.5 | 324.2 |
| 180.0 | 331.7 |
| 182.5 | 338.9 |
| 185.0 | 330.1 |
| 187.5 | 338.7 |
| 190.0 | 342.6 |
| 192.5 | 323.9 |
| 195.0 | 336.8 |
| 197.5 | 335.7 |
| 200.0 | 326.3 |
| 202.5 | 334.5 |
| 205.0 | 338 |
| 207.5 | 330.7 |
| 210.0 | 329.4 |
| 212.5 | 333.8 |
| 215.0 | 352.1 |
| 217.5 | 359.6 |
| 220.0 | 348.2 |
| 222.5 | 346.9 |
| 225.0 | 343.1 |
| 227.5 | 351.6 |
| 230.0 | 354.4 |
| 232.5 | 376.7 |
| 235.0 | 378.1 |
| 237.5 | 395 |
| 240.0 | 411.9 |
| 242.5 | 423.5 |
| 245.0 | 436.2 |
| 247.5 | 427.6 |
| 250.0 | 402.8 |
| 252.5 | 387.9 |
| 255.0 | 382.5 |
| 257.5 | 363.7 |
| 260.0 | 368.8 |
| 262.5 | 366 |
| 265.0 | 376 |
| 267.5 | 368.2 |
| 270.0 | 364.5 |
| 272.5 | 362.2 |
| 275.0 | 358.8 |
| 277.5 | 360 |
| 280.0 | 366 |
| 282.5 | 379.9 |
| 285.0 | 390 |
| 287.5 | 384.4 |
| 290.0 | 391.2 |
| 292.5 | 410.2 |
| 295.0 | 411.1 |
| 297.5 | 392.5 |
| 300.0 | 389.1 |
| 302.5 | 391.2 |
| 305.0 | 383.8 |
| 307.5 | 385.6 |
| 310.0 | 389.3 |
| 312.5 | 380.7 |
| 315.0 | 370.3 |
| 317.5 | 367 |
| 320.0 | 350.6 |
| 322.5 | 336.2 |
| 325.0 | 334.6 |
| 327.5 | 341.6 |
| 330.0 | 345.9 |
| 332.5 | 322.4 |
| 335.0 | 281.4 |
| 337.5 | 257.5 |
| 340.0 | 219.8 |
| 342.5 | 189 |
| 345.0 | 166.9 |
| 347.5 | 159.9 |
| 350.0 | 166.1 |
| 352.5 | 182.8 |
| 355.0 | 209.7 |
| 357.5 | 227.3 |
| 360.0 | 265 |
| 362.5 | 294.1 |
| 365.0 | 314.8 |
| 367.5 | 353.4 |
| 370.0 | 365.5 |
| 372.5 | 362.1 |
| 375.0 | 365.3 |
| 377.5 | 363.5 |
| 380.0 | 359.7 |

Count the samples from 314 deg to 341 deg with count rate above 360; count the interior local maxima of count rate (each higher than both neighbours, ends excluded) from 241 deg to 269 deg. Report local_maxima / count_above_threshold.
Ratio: 1.5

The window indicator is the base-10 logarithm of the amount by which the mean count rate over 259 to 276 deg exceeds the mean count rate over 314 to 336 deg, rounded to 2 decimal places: 1.44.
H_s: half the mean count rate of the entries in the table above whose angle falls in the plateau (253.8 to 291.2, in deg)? 186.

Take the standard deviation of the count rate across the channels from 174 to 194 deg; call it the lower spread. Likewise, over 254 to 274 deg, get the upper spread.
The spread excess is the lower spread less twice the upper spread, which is -4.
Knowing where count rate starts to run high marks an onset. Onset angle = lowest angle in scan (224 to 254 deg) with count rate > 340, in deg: 225.0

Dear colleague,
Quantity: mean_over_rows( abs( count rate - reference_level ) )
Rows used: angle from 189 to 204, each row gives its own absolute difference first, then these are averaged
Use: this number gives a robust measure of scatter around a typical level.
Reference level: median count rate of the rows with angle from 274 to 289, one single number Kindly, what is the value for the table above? 40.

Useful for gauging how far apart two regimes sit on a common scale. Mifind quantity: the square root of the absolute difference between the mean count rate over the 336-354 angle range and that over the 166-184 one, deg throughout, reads 11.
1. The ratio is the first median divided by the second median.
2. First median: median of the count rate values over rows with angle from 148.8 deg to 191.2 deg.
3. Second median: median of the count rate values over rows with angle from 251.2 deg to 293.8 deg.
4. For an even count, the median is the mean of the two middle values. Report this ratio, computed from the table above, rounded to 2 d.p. 0.86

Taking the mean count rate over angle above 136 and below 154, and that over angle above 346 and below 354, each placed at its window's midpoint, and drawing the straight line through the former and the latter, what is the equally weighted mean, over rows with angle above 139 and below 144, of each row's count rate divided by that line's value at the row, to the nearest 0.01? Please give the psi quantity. 1.02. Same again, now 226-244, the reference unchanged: 1.46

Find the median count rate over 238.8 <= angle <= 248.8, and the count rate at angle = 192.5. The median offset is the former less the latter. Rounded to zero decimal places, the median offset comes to 102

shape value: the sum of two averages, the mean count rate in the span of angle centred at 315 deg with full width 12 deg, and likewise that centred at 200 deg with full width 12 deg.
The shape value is 706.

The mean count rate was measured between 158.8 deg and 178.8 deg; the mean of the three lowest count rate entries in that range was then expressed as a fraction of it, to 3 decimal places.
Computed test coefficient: 0.980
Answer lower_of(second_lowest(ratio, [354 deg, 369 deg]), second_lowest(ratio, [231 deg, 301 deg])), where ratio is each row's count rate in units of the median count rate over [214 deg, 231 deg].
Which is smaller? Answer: 0.65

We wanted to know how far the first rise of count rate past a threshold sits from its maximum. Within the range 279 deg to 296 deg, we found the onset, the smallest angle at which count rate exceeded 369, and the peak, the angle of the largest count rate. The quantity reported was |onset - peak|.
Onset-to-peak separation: 12.5 deg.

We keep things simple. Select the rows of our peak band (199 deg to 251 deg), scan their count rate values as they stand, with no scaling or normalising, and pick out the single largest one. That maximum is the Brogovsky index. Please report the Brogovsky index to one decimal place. 436.2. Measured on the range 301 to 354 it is 391.2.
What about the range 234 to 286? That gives 436.2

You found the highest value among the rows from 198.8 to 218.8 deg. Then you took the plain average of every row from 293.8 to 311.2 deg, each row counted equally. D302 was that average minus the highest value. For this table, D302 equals 32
